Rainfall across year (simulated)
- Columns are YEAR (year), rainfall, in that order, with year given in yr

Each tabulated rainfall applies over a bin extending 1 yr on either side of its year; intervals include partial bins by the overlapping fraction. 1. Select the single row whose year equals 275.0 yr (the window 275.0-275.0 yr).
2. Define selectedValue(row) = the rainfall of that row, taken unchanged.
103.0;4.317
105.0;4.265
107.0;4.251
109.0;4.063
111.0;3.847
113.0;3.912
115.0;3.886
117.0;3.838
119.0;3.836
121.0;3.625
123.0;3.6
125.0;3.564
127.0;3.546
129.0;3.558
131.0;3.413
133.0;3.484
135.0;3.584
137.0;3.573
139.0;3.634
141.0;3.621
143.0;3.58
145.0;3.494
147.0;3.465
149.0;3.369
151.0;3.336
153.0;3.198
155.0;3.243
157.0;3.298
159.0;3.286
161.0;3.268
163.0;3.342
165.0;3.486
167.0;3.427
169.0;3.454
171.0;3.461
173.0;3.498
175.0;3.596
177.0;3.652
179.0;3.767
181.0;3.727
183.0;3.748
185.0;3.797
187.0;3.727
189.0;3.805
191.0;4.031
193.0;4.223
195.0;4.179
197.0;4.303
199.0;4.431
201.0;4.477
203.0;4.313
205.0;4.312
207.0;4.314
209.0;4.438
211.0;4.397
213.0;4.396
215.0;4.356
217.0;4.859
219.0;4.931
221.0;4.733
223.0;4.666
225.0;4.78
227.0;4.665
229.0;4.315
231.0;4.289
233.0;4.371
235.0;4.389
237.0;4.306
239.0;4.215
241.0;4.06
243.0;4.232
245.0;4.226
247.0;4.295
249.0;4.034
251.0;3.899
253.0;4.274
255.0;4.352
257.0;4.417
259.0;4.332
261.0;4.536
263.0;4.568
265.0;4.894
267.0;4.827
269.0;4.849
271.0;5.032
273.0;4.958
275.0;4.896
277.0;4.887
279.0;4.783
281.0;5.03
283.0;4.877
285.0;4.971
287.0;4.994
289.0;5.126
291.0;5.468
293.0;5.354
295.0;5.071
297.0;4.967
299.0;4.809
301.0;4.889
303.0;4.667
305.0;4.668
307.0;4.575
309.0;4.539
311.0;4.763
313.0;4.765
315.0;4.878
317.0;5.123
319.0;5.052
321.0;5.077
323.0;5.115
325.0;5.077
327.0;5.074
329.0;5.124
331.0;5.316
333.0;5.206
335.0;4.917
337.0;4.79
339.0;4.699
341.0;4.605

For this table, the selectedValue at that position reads 4.896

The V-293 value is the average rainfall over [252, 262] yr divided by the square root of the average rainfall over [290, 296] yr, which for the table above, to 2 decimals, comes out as 1.90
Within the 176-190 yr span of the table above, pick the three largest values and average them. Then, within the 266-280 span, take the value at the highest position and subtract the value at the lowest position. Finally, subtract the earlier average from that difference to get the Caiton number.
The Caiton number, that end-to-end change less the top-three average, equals -3.8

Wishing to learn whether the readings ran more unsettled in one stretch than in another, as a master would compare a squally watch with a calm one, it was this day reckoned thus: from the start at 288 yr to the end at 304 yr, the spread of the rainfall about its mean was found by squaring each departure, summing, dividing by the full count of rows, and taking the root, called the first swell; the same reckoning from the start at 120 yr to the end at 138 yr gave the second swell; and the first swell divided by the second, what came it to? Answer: 4.2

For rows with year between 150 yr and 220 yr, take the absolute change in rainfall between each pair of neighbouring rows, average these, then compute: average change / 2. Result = 0.042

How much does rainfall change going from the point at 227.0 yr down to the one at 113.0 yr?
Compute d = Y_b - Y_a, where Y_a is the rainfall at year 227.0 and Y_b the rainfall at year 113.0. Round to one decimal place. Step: -0.8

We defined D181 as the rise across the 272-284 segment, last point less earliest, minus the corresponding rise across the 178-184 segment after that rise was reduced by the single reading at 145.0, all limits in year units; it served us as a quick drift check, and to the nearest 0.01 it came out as 3.43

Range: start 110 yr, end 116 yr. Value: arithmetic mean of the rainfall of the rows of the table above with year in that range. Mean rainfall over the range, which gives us 3.9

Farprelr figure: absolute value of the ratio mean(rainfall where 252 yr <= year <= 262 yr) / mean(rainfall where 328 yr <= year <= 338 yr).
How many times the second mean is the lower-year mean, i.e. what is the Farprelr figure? 0.86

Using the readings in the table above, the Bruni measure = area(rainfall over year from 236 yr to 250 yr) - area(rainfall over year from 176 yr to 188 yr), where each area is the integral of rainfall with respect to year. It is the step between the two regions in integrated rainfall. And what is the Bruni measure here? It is 14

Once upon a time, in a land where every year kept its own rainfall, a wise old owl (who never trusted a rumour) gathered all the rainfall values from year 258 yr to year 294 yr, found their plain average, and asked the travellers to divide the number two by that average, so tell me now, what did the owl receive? 0.41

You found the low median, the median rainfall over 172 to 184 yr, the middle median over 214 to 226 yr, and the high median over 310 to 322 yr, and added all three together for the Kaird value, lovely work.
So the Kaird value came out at 13.4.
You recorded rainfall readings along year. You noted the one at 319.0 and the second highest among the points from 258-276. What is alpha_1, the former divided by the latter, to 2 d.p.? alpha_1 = 1.02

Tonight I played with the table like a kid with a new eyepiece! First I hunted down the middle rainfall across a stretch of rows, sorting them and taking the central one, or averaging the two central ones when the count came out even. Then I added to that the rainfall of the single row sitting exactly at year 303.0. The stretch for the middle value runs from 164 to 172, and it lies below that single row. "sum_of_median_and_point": 8.12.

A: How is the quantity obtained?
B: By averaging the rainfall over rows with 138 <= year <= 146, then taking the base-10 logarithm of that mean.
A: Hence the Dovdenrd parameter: 0.55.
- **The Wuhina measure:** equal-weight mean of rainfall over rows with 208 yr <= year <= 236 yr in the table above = 4.5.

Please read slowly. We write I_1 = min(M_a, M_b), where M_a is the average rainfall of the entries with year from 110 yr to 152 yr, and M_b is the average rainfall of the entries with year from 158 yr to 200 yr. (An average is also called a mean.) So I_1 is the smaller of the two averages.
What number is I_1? 3.6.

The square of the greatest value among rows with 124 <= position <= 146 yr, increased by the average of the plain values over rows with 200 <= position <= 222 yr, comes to 17.7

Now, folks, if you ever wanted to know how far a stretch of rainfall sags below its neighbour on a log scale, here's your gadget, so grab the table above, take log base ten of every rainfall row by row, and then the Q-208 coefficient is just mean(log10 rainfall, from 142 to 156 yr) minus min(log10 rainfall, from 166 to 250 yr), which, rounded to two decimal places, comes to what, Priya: -0.01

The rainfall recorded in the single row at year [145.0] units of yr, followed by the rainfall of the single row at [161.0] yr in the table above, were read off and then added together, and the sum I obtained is 6.8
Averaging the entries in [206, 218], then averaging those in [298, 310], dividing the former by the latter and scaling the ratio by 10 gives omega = 9.5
